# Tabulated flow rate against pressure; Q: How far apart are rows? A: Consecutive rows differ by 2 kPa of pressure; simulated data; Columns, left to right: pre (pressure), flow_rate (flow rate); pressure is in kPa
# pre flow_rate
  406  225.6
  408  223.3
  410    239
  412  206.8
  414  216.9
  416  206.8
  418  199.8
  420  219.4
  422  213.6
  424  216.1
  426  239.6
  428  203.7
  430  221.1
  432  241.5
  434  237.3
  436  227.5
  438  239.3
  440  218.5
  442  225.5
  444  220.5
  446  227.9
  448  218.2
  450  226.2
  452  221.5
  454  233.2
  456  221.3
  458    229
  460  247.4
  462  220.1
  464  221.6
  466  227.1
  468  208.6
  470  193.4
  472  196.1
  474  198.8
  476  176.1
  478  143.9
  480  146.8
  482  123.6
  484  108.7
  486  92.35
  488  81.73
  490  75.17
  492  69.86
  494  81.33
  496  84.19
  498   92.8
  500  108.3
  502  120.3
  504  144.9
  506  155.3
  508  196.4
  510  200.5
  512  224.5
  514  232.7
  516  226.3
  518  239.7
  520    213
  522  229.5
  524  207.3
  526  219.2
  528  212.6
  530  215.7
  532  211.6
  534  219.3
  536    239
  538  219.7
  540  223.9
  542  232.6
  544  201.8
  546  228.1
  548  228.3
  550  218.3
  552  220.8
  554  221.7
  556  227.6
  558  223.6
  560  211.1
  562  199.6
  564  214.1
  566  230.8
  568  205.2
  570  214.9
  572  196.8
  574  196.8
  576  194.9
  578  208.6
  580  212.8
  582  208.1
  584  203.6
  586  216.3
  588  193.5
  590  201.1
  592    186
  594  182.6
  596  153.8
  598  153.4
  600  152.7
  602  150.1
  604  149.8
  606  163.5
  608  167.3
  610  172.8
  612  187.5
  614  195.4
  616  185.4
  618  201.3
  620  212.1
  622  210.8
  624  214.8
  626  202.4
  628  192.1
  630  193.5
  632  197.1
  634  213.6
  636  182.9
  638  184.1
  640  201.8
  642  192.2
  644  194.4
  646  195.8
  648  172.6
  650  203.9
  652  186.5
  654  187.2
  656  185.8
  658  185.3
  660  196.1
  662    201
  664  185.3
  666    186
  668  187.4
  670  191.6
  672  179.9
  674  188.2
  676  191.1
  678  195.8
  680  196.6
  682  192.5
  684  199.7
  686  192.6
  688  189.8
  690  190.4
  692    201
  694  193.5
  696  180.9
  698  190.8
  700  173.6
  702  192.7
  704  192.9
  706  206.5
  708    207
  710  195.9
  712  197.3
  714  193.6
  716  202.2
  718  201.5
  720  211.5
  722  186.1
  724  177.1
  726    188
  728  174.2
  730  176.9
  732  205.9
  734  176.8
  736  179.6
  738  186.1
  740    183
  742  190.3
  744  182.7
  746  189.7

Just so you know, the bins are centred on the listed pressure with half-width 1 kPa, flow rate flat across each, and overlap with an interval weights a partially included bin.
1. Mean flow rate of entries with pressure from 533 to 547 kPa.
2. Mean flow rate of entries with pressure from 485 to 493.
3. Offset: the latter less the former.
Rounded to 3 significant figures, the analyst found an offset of -144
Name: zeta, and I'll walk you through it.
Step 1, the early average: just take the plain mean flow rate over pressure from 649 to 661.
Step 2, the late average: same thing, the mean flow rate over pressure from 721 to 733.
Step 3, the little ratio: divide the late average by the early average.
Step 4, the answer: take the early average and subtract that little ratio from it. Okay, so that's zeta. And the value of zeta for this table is 190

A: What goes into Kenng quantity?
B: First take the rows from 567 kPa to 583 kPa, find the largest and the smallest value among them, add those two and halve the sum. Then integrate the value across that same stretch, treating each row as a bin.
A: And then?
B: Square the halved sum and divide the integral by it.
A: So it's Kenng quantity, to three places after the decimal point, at 0.078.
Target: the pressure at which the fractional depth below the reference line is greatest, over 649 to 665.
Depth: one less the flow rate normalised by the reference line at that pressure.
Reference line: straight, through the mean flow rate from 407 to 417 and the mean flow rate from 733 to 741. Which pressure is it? 658 kPa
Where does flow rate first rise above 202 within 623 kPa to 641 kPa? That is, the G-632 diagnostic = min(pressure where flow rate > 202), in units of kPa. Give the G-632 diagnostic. 624 kPa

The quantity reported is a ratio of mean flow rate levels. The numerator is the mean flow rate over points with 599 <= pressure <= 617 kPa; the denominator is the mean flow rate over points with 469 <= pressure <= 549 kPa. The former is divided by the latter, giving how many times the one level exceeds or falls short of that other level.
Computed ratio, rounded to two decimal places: 0.97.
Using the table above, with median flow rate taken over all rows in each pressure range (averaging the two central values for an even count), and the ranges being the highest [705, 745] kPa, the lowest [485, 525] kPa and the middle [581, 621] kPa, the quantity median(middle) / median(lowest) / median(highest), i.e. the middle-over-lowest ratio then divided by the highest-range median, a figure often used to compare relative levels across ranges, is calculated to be 0.007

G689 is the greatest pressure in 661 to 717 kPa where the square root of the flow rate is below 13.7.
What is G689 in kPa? 700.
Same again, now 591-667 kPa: 666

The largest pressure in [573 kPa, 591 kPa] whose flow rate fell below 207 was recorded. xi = 590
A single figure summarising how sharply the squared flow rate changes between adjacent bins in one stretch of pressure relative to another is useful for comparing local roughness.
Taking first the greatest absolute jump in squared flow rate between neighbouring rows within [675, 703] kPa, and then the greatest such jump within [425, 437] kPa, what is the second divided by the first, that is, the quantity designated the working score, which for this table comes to 2.27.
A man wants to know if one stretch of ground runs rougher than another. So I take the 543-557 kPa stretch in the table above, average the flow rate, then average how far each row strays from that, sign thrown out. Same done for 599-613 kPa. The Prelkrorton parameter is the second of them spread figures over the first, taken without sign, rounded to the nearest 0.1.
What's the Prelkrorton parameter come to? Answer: 1.7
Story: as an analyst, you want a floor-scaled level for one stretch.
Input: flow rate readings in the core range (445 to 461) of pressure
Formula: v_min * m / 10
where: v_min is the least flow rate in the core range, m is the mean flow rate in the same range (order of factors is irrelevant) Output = 4977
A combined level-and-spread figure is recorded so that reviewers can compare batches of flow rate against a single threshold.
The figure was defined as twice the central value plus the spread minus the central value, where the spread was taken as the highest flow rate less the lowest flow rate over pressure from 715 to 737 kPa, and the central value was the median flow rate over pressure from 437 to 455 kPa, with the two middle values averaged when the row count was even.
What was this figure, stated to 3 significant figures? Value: 263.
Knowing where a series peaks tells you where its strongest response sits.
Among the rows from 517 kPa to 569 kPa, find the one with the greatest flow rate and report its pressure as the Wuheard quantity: 518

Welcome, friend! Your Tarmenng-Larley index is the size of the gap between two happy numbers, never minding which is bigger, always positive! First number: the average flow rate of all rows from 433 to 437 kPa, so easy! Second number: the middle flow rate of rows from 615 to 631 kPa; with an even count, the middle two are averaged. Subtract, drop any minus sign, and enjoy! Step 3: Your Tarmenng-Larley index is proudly 31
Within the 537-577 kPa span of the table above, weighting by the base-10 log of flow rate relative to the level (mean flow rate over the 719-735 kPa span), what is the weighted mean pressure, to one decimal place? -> 554.1 kPa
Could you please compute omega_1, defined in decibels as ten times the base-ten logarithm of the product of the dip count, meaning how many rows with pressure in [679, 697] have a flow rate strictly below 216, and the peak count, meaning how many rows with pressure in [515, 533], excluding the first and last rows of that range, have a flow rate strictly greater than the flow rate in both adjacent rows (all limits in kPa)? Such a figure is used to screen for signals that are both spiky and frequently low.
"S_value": 15.6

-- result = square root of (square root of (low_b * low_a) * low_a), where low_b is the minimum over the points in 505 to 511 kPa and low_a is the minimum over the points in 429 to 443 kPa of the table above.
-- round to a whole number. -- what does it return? 201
